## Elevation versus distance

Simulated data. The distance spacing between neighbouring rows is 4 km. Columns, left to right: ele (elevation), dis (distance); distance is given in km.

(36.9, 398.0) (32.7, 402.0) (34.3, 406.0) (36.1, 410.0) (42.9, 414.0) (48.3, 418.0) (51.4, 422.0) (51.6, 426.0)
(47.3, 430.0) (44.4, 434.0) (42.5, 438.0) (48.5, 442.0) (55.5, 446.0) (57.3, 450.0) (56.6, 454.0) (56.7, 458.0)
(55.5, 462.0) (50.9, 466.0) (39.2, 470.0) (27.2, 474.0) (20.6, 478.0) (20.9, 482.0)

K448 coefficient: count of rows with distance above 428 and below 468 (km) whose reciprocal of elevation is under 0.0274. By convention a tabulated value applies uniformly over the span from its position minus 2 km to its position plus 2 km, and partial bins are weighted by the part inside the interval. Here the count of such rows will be 10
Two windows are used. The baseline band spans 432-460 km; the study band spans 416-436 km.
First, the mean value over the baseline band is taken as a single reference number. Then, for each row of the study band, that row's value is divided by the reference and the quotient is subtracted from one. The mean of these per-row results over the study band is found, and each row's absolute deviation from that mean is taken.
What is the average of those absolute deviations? 0.045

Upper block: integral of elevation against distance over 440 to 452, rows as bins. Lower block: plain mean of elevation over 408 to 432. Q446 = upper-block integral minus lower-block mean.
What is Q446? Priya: 599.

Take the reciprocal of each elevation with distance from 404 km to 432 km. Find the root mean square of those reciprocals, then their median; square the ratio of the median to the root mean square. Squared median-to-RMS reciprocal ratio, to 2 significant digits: 0.83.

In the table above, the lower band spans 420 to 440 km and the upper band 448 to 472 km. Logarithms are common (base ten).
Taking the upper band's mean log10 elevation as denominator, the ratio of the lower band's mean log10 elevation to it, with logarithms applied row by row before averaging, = 0.97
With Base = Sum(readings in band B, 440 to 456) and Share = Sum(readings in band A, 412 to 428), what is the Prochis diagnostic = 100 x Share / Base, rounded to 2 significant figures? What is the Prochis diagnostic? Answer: 89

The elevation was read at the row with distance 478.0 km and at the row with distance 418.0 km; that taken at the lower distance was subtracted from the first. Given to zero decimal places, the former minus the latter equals -28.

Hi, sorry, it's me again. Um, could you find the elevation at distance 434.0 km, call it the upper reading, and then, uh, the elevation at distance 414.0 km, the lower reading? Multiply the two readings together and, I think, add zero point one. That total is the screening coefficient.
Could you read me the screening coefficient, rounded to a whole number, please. 1905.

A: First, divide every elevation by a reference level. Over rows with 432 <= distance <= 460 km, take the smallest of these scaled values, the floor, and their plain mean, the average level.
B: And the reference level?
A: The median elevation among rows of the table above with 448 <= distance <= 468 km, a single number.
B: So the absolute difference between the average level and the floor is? 0.16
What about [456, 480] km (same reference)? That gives 0.37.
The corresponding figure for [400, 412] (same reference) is 0.03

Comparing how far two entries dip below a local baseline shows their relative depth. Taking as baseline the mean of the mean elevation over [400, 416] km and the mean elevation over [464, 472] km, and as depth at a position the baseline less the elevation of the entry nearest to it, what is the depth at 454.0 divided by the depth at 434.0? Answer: 4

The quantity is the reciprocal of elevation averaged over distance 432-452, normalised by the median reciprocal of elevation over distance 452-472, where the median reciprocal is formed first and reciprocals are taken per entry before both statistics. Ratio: 1.13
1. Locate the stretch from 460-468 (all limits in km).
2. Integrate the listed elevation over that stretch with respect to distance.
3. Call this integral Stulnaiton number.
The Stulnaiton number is 426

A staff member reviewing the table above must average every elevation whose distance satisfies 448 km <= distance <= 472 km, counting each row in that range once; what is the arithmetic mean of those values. 52.7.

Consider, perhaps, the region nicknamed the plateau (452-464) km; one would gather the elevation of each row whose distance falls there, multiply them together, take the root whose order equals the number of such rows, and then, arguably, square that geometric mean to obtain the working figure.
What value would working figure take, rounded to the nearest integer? 3166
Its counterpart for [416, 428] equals 2541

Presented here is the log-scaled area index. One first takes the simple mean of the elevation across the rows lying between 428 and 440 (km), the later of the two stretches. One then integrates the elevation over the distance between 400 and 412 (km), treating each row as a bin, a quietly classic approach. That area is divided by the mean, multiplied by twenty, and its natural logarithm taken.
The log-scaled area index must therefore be 5.22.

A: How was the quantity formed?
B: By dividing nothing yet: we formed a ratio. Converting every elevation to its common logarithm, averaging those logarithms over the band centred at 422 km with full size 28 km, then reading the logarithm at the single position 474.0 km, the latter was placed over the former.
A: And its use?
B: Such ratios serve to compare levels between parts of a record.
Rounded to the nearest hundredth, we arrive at 0.86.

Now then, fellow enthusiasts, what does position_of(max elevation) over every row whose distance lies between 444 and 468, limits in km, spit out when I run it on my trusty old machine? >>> 450.0 km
